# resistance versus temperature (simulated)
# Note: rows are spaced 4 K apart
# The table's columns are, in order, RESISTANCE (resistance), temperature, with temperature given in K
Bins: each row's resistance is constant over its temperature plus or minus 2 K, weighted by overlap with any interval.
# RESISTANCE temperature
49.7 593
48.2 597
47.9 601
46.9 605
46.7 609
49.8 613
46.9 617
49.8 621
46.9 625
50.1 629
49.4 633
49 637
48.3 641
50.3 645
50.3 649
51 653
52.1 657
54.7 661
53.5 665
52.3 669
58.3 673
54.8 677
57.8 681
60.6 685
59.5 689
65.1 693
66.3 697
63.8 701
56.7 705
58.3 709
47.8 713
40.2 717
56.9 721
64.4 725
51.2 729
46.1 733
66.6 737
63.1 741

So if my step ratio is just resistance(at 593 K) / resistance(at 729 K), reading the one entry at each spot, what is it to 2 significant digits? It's 0.97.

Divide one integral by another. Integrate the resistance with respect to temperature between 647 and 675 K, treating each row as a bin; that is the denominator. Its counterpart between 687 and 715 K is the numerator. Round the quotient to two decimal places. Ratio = 1.12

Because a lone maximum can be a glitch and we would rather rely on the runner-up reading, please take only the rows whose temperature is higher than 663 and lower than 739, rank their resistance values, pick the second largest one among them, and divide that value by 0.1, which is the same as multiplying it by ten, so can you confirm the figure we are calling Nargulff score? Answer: 663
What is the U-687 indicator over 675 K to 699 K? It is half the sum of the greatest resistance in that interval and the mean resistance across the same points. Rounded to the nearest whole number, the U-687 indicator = 63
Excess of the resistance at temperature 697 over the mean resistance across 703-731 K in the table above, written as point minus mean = 13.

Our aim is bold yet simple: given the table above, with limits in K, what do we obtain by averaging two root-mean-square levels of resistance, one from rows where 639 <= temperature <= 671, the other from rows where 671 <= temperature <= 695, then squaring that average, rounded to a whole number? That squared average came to 3082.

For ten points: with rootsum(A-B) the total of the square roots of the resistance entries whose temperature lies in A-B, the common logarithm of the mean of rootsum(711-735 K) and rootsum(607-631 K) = 1.626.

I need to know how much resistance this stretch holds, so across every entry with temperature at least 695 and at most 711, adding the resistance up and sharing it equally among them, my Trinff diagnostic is 61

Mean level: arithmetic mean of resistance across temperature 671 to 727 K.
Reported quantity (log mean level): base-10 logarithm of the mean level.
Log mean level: 1.76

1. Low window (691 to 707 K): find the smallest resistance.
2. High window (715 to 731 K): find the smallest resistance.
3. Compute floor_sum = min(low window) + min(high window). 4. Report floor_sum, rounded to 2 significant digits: 97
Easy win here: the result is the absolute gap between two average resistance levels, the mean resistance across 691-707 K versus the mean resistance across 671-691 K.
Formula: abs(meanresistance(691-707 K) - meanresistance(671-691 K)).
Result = 4.8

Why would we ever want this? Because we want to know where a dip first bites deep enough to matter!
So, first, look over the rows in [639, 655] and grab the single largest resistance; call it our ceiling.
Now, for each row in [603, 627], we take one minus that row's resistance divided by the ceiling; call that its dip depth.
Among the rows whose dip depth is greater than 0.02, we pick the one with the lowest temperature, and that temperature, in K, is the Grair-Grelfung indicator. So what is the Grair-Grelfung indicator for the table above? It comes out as 605 K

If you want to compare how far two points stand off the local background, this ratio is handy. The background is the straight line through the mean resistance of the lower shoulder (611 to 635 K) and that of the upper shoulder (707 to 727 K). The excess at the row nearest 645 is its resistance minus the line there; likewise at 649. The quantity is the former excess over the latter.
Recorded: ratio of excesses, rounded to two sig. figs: 2.1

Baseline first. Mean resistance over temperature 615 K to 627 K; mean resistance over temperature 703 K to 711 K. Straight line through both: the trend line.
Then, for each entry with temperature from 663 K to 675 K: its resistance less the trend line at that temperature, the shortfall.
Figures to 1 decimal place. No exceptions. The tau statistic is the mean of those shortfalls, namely 1.5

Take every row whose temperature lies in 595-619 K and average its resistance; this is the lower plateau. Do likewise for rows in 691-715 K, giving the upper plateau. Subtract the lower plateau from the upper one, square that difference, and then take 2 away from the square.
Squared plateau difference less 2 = 140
